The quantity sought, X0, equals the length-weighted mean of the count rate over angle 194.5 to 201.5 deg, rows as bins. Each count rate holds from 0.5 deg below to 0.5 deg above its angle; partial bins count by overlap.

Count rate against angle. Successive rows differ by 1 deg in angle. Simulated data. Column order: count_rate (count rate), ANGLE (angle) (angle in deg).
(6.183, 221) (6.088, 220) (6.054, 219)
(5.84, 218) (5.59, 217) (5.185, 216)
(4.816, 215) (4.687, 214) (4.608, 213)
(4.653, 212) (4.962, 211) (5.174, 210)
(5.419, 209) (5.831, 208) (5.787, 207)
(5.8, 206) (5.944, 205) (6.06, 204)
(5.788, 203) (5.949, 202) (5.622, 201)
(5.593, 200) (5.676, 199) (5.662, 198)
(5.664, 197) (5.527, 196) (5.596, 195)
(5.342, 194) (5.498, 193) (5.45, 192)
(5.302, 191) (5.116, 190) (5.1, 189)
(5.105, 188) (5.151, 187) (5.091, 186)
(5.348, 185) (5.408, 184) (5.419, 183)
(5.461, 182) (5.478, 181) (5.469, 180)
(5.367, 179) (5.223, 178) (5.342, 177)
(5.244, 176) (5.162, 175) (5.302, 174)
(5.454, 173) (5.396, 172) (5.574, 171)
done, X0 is 5.62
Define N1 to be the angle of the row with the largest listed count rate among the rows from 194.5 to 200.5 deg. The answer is 199 deg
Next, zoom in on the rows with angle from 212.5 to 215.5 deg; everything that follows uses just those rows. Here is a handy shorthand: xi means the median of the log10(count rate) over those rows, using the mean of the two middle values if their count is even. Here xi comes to 0.67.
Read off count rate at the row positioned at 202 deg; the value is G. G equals 5.949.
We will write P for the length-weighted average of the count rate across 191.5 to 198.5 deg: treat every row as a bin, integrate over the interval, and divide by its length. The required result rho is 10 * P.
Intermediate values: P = 5.53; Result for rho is 55.3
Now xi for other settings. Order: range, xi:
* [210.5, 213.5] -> 0.67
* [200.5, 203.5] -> 0.76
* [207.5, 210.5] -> 0.73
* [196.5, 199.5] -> 0.75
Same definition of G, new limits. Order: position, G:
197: 5.664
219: 6.054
